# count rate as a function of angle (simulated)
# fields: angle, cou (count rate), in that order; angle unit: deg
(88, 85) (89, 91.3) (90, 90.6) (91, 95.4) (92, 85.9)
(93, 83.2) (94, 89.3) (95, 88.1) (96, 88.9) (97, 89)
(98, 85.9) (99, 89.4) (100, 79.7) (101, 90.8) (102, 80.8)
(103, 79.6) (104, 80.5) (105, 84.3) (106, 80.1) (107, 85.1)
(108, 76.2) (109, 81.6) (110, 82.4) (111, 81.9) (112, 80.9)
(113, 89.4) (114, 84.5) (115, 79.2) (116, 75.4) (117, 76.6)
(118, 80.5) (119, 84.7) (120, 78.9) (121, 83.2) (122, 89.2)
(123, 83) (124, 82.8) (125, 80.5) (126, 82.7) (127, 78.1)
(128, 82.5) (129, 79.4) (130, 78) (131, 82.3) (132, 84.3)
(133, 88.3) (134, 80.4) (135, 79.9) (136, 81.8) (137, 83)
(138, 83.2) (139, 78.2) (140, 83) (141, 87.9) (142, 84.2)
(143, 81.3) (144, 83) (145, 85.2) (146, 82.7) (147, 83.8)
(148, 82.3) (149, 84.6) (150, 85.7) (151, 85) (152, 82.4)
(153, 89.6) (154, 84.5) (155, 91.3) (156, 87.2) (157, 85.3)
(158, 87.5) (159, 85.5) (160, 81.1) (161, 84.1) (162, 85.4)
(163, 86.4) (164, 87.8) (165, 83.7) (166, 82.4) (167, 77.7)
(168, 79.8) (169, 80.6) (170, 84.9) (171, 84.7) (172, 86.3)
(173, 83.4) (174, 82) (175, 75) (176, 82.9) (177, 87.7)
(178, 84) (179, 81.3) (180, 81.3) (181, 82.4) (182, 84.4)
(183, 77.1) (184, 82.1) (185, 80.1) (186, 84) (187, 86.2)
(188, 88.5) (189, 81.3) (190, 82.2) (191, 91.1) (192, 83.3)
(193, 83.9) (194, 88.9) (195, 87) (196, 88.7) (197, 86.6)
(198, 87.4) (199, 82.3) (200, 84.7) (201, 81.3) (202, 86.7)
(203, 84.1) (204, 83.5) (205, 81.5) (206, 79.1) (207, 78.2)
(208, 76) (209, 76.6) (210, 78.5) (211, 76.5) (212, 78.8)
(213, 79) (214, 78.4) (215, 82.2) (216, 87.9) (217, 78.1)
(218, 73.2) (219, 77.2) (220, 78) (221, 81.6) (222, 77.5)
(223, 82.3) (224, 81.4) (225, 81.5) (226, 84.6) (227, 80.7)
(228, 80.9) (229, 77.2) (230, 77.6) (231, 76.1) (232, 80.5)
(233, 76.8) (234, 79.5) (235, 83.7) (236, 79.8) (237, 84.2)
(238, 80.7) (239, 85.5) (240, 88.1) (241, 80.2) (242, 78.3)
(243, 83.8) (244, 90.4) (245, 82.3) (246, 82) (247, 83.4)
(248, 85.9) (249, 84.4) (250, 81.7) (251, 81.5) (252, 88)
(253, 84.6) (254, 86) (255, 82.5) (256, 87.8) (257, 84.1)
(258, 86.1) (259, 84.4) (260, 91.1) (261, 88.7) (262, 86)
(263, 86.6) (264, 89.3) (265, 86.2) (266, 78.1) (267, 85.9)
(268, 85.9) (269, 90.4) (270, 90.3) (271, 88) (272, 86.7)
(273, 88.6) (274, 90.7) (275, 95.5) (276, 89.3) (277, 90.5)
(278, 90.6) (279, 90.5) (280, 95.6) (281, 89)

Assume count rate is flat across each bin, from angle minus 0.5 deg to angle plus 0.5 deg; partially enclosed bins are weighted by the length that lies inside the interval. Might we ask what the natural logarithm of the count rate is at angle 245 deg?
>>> 4.41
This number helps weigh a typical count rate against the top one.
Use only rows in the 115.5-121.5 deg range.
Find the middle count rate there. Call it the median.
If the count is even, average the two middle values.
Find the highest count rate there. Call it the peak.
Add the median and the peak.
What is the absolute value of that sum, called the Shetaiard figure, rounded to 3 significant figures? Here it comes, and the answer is 164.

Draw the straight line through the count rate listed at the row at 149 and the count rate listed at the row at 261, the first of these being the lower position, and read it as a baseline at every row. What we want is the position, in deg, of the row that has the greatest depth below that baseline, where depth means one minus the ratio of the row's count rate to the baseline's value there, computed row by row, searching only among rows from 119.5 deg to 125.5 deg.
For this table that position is 120 deg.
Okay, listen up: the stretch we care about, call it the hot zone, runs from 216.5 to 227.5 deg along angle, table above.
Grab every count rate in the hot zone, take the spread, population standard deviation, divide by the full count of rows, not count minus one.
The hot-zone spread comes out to 3.0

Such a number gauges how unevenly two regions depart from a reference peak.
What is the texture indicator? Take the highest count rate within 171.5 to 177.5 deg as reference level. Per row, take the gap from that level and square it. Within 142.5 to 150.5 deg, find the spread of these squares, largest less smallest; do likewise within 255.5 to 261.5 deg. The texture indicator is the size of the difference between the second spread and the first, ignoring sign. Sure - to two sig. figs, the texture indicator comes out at 24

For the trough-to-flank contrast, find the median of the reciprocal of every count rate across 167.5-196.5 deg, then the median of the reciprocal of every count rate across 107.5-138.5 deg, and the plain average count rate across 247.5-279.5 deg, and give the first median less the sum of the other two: -87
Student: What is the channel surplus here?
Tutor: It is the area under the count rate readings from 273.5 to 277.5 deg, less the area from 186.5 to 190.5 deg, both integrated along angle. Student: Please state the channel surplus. 28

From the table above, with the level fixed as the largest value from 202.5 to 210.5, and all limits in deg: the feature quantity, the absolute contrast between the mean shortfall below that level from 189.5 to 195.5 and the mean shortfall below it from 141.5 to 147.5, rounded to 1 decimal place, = 2.7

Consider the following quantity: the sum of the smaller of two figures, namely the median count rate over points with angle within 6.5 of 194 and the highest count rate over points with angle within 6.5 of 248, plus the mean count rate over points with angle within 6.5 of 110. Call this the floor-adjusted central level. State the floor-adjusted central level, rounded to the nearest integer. 168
